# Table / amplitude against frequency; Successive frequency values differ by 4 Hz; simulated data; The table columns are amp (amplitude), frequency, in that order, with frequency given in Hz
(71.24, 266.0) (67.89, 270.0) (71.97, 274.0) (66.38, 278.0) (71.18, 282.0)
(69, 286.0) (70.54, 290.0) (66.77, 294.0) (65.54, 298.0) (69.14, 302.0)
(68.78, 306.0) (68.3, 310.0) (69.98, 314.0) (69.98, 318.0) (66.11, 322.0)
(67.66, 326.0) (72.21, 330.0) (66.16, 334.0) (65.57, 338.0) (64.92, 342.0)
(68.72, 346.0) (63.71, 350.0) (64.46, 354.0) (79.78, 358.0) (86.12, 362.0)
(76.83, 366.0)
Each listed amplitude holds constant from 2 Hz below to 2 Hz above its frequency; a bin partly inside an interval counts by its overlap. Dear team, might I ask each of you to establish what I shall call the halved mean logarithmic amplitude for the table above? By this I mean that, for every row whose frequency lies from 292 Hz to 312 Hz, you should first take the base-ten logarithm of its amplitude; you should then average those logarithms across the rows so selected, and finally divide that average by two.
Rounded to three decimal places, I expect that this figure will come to 0.915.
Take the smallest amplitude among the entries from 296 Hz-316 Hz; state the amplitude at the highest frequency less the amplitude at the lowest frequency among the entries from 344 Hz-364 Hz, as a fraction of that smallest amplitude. 0.27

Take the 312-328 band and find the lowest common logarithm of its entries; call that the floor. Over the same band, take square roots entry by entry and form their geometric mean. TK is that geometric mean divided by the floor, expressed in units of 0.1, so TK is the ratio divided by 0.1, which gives 45.4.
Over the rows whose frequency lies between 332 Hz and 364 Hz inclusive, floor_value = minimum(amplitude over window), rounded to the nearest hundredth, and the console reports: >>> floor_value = 63.71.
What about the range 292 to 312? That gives 65.54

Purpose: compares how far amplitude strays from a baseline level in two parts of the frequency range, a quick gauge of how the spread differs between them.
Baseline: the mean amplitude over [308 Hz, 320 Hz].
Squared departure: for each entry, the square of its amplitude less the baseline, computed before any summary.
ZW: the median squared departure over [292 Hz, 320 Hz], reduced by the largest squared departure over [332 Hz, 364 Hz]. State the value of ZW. -278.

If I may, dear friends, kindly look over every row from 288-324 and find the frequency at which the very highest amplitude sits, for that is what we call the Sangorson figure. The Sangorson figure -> 290.0 Hz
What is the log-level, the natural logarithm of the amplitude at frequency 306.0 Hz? 4.23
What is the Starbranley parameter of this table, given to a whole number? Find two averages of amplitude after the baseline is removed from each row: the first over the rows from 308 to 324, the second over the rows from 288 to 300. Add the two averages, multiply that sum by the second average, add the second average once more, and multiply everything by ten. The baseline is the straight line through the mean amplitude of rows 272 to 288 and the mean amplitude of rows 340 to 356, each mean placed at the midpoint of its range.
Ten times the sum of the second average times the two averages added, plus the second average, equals -12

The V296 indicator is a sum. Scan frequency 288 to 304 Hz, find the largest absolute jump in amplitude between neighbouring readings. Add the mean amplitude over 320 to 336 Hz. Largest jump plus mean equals 72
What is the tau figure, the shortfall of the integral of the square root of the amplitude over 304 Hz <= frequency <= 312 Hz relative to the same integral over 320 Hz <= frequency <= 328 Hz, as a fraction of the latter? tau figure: -0.012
